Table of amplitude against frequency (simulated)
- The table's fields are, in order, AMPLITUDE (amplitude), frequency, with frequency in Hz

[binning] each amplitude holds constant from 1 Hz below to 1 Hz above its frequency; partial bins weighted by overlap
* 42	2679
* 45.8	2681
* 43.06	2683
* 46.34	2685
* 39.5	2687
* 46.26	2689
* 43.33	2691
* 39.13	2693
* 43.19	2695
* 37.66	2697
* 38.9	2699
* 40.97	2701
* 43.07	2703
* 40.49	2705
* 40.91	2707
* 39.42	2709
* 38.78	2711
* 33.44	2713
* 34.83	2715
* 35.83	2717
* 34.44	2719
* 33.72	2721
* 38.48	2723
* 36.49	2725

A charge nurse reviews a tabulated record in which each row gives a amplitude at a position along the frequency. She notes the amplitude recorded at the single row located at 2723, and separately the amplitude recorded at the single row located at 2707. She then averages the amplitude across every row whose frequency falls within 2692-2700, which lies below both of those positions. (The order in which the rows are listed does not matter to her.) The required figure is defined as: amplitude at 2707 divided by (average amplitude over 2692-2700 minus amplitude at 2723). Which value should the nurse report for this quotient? 33.0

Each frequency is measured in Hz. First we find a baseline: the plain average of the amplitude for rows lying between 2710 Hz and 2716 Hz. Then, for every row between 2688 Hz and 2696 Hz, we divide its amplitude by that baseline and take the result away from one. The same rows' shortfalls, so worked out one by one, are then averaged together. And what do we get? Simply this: -0.204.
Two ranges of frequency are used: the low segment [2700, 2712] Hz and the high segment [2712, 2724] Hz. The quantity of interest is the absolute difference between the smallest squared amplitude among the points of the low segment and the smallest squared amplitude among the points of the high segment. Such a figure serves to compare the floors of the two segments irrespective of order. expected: 386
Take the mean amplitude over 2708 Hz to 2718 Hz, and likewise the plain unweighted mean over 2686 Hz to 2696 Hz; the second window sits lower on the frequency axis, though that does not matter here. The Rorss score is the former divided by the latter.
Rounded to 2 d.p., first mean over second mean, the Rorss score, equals 0.86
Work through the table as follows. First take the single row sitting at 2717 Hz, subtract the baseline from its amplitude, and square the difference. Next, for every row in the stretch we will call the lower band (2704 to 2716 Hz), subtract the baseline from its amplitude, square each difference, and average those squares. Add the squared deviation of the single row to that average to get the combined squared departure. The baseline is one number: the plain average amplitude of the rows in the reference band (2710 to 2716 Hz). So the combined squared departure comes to 13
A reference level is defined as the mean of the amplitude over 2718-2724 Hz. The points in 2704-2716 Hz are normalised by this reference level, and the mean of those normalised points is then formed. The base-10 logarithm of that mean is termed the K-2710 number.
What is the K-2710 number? 0.029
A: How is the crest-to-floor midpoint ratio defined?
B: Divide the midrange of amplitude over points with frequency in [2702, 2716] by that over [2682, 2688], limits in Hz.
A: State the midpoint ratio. 0.89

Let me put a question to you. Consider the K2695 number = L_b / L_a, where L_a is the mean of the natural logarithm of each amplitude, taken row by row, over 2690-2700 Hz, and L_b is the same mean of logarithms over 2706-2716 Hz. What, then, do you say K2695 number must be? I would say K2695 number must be 0.979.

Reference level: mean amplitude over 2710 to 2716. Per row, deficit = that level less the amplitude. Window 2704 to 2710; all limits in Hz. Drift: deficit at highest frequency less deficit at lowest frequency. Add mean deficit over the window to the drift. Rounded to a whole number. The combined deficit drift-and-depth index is -4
